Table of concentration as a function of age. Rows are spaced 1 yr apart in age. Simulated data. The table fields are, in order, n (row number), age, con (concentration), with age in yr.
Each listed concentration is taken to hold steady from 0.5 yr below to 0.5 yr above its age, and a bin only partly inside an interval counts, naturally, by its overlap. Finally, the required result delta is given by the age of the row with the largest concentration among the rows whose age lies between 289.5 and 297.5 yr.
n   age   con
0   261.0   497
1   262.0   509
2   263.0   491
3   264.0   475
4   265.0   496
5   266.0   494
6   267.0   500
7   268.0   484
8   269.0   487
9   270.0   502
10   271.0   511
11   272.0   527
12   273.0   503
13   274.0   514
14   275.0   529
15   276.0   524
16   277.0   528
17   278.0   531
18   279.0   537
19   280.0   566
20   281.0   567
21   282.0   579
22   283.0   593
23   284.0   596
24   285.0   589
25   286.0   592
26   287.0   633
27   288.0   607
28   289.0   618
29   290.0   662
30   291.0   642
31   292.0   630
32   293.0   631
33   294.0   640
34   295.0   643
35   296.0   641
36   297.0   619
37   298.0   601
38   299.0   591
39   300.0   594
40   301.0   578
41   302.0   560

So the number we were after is 290.0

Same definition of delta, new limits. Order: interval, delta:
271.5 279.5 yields 279.0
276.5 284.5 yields 284.0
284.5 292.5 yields 290.0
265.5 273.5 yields 272.0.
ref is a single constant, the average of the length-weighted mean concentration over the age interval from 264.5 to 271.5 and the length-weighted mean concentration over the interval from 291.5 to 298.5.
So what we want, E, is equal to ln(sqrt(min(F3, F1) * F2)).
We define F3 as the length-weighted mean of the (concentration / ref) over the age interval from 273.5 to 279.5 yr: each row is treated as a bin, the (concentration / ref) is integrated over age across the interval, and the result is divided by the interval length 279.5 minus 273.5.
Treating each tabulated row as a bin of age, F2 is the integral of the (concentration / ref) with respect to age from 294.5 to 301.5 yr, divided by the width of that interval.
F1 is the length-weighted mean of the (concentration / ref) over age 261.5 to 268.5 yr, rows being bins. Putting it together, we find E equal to -0.03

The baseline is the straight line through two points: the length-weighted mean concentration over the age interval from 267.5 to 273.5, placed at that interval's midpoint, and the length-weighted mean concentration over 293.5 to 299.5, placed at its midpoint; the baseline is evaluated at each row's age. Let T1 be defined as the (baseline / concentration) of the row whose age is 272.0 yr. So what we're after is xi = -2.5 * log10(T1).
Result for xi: 0.037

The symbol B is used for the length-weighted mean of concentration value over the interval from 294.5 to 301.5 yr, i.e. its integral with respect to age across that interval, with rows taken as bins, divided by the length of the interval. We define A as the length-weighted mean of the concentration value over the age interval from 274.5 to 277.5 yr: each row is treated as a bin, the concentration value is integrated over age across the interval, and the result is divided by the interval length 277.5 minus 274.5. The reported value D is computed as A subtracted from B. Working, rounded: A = 527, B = 610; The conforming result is 83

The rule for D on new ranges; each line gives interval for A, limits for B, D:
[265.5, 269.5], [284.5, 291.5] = 129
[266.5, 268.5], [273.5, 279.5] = 35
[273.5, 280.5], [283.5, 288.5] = 71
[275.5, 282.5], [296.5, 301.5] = 49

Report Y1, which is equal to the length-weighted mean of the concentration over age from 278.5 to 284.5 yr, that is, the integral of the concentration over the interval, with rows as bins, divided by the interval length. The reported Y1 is 573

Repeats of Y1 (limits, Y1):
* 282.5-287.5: 601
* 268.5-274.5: 507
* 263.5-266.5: 488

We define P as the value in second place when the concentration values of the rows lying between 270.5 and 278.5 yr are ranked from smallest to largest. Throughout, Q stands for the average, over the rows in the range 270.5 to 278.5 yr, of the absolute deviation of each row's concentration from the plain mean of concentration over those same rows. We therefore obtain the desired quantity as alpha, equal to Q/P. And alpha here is 0.017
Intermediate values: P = 511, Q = 9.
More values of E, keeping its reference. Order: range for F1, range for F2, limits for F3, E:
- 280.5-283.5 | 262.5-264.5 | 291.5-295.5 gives -0.06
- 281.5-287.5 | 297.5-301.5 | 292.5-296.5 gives 0.05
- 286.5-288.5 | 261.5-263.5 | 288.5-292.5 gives -0.01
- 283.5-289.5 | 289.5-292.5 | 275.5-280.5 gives 0.04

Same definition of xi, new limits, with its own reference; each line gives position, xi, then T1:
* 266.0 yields 0.028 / 0.97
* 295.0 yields 0.047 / 0.96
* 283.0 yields 0.062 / 0.94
